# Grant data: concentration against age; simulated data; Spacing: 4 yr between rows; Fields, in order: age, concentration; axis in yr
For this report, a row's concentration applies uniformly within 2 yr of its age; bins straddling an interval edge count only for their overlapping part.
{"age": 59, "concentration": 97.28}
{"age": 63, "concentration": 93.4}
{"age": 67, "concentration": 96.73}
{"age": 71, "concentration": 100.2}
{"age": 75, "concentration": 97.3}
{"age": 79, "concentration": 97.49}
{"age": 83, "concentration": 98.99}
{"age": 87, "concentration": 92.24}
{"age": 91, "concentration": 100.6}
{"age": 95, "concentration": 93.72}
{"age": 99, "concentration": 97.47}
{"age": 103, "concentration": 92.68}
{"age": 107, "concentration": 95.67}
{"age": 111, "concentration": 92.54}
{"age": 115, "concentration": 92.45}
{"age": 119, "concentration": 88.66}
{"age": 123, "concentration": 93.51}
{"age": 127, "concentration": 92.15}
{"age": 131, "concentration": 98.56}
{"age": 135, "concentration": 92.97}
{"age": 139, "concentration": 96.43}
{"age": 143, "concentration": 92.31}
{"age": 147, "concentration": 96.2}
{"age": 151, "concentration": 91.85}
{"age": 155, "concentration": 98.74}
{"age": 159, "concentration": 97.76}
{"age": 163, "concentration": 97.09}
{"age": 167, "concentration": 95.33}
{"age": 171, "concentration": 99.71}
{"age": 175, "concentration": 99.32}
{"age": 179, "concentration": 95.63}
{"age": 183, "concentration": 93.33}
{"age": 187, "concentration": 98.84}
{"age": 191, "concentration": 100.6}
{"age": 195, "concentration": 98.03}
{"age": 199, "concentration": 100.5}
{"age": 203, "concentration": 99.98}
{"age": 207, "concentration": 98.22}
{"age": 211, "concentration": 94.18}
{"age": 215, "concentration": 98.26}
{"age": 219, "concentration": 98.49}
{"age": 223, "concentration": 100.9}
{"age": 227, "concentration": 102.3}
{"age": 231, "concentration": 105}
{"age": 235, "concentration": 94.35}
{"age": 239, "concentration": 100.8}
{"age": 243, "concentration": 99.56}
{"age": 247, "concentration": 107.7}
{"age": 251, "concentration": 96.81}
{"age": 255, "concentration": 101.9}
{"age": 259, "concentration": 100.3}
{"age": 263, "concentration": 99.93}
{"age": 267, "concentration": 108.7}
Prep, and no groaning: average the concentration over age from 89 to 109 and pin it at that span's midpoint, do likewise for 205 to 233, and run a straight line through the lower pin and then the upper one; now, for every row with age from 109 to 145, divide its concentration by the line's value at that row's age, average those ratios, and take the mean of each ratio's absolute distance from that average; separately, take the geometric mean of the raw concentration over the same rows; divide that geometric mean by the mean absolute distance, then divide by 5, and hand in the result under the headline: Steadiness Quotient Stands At 981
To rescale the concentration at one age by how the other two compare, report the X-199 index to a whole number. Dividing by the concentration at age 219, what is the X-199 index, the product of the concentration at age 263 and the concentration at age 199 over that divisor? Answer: 102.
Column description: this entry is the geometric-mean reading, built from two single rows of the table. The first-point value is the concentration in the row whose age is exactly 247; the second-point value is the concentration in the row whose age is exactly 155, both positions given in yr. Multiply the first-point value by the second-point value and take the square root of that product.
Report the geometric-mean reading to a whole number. 103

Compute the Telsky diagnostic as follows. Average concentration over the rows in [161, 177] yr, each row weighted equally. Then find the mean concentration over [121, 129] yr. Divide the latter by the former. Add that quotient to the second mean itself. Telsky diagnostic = 93.8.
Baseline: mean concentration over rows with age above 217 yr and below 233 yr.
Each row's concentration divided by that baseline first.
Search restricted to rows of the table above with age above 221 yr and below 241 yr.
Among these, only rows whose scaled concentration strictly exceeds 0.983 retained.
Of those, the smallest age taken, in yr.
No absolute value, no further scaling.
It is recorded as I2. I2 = 223 yr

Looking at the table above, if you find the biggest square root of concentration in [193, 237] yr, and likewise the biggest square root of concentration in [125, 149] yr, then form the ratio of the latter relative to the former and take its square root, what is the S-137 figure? 0.98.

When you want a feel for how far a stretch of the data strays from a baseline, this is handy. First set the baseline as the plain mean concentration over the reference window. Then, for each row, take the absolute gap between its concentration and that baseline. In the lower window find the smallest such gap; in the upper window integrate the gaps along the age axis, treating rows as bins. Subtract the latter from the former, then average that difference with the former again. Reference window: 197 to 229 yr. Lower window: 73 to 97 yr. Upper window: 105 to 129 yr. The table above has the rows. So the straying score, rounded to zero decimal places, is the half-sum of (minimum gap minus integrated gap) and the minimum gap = -79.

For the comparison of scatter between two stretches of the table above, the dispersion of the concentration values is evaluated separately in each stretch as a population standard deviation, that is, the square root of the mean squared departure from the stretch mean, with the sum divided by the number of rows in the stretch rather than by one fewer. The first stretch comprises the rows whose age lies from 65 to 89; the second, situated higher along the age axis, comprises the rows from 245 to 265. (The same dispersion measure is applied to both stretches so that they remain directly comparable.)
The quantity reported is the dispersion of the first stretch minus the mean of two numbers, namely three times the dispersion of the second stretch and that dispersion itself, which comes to -4.7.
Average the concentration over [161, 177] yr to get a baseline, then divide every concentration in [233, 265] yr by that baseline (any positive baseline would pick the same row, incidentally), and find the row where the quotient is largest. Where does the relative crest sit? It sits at 247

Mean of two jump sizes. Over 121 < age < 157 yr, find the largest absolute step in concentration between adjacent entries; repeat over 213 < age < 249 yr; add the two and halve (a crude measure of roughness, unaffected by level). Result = 8.8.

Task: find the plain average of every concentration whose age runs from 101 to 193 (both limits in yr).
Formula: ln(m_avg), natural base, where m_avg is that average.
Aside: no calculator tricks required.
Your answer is 4.557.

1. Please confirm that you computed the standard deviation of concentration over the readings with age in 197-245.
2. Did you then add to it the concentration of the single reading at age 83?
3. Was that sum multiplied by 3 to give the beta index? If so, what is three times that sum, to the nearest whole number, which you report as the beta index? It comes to 306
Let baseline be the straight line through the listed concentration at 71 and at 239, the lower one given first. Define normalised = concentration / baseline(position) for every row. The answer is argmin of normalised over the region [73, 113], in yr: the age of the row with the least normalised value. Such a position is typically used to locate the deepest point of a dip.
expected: 87 yr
